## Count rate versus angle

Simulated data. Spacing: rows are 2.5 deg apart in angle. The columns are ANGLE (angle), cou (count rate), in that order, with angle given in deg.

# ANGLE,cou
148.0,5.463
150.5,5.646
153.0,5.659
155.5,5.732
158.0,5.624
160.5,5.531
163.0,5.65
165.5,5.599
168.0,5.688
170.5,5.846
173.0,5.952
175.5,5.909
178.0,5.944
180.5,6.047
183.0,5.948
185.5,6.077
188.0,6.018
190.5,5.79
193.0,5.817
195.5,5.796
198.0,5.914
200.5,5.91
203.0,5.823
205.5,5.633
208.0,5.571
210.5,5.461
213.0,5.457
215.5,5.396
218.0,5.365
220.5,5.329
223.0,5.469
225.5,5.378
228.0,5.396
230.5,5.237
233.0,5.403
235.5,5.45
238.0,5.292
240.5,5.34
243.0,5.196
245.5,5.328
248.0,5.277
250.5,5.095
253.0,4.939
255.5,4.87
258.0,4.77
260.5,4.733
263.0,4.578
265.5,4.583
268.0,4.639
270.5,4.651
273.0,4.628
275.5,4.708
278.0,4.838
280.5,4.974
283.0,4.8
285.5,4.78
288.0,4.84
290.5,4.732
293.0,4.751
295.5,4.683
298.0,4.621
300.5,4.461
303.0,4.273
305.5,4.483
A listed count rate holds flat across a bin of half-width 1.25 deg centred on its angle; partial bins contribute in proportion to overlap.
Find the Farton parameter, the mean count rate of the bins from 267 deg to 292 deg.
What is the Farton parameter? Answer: 4.76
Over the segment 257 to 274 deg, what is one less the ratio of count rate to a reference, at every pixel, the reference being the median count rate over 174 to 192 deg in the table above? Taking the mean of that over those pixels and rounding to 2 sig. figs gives 0.22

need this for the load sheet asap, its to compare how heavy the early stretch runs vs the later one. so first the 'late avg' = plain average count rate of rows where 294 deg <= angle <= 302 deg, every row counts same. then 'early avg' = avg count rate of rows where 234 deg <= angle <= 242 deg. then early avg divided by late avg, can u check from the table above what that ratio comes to 1.17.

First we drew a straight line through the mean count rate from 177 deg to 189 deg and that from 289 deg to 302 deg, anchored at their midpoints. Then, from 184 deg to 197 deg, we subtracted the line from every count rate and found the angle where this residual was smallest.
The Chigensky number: 190.5 deg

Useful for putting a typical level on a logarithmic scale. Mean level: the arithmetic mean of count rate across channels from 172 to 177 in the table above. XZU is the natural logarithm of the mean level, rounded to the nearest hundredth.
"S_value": 1.78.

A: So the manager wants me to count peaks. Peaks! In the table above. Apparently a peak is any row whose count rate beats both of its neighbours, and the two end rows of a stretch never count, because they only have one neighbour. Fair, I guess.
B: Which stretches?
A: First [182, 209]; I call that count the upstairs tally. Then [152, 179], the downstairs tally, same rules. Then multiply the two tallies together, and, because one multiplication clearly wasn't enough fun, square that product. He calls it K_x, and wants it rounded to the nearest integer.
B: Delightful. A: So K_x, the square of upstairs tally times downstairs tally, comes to 81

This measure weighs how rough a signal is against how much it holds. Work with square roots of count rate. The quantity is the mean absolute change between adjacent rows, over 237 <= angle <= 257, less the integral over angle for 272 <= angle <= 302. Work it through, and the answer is -65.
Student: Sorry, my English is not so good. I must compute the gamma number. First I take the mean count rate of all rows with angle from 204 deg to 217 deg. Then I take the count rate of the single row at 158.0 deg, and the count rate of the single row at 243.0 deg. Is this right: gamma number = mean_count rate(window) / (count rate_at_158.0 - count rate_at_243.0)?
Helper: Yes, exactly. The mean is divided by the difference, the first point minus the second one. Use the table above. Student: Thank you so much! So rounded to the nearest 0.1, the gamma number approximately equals 12.9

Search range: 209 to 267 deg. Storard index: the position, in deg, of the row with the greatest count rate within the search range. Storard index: 223.0 deg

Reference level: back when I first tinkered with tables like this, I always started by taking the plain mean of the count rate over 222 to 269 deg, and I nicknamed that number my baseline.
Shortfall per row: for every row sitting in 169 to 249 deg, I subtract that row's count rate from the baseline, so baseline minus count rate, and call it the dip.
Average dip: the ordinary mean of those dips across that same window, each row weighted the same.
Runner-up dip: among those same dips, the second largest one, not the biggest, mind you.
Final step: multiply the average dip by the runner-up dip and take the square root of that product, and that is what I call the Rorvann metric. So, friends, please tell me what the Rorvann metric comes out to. 0.26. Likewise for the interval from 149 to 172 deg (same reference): 0.53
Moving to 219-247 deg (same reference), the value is 0.18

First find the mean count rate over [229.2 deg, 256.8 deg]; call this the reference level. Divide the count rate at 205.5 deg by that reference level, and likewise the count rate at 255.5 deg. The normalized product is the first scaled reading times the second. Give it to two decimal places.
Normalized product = 1.01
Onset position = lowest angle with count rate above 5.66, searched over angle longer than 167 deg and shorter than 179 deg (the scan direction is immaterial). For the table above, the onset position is 168.0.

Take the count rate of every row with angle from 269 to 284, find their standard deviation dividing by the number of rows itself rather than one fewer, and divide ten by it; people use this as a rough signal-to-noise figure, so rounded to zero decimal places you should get 84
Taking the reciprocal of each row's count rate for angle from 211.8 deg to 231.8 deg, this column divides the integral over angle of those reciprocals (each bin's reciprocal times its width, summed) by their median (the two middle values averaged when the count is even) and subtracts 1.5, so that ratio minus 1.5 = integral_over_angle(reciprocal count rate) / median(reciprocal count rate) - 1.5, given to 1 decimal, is 18.5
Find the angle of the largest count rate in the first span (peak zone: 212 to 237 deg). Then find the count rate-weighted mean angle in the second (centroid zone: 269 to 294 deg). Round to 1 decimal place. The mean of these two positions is 252.4 deg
